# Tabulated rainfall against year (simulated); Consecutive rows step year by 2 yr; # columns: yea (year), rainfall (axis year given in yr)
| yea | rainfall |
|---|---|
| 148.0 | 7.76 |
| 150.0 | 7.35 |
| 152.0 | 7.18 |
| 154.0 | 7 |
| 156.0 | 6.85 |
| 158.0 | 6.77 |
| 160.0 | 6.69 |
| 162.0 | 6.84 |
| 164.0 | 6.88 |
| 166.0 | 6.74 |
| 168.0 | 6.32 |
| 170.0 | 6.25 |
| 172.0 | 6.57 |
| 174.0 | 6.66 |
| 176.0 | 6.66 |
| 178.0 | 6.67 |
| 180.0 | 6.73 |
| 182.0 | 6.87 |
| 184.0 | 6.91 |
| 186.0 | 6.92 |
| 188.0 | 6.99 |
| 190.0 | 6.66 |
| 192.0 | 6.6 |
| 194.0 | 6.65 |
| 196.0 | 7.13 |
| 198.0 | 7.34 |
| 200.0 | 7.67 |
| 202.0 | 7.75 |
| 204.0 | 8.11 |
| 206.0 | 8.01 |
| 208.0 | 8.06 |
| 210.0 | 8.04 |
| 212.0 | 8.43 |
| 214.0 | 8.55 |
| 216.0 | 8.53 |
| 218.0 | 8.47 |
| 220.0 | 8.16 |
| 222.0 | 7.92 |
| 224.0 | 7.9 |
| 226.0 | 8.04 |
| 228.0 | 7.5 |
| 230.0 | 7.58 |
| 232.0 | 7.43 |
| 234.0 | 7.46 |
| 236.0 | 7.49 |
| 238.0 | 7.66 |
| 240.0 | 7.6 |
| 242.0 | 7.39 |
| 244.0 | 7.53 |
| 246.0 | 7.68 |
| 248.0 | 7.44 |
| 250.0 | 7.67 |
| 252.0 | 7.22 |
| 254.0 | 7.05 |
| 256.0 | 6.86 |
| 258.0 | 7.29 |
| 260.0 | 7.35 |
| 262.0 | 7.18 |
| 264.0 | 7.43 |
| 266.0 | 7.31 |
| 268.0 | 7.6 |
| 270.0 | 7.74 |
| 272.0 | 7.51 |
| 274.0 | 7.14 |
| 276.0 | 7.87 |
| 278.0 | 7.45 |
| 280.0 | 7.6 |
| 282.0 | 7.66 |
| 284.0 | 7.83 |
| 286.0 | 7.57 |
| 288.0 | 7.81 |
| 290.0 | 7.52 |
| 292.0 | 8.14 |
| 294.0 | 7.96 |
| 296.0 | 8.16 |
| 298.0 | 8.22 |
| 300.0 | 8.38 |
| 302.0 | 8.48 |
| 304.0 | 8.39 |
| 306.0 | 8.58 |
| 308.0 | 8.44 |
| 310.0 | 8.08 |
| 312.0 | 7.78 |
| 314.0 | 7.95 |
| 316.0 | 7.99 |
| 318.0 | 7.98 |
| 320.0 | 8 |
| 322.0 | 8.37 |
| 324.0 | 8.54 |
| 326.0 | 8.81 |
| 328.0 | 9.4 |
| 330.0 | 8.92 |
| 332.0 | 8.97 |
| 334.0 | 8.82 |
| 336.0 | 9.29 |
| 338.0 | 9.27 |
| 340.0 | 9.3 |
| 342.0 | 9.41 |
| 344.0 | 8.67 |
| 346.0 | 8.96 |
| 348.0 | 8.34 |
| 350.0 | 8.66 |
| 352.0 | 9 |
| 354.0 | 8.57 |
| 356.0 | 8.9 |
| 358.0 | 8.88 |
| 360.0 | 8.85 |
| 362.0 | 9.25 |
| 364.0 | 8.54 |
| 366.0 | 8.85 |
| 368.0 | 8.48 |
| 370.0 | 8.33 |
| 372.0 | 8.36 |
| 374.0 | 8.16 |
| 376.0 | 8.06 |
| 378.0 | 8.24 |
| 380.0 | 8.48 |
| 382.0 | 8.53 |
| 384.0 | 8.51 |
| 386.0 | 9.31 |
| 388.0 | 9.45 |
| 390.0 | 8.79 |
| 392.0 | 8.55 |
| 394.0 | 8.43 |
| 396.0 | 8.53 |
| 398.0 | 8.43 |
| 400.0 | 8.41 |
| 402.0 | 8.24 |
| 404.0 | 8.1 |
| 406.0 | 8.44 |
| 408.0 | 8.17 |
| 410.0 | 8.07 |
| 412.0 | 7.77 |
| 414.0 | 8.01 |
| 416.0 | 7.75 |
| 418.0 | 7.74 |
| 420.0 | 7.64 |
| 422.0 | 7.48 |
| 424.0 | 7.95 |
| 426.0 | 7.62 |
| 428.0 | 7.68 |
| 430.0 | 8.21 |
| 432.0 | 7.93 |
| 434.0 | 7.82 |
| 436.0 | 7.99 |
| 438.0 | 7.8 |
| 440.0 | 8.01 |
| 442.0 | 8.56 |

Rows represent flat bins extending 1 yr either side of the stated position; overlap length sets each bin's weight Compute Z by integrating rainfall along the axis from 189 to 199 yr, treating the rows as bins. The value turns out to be 69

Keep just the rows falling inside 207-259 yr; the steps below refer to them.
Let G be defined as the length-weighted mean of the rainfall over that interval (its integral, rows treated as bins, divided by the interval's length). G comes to 7.73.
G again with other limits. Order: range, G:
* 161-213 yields 7.09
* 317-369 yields 8.81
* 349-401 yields 8.64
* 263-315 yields 7.87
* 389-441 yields 8.06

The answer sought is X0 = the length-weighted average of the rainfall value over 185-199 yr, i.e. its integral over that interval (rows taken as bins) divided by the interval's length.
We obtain 6.90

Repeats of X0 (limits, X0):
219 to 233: 7.79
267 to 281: 7.56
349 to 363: 8.87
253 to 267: 7.21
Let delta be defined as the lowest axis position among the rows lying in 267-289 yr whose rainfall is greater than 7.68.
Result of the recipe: 270.0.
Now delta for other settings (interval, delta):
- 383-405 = 384.0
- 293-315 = 294.0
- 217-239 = 218.0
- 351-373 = 352.0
